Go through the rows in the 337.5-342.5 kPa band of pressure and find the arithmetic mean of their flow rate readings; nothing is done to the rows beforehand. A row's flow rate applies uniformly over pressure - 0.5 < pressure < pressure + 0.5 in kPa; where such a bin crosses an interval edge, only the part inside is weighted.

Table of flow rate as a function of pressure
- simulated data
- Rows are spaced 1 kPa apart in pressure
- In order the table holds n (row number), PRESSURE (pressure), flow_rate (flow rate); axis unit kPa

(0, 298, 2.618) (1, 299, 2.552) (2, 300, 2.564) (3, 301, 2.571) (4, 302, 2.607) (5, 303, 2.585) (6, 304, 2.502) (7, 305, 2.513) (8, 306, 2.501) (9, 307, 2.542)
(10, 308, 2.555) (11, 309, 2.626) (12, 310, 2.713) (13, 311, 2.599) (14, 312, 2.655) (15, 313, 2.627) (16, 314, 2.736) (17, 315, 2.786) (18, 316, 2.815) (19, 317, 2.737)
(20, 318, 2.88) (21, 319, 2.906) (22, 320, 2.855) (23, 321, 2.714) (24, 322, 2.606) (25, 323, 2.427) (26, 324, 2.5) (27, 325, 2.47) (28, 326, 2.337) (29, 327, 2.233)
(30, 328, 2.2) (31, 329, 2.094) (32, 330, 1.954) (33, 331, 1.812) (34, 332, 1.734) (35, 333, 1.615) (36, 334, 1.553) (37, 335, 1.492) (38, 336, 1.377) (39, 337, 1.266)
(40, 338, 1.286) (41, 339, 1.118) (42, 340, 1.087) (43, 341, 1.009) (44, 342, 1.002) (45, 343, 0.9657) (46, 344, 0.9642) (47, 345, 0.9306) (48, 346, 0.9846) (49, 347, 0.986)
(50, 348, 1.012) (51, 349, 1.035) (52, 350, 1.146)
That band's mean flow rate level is 1.1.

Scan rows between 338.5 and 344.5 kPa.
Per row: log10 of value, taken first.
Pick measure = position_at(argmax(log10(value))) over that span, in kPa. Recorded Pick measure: 339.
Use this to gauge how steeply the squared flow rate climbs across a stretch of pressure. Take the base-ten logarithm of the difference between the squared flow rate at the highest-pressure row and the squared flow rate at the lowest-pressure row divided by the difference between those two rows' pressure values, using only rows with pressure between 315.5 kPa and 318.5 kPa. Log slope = -0.73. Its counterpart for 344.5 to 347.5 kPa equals -1.27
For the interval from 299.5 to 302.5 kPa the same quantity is -0.95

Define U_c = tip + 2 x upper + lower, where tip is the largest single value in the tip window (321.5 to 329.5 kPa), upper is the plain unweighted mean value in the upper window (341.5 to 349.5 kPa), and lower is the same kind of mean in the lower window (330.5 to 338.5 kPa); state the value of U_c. 6.1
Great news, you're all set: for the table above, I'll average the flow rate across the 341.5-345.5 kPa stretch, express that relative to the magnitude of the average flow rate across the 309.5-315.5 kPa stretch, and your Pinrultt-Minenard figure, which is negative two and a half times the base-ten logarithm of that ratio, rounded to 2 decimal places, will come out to 1.11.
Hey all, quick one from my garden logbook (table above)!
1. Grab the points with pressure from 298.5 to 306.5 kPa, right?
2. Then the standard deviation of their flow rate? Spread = 0.04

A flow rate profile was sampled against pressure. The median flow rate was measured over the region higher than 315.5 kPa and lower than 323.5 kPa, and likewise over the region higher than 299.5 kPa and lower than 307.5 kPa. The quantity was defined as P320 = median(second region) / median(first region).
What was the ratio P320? 0.92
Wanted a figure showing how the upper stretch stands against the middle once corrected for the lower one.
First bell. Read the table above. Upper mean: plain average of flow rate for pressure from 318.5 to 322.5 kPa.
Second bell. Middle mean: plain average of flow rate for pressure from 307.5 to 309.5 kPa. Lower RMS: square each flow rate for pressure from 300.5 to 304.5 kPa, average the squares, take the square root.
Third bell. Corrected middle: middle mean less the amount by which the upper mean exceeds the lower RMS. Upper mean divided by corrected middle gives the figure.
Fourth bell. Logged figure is 1.16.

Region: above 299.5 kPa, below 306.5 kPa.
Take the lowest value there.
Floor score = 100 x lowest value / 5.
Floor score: 50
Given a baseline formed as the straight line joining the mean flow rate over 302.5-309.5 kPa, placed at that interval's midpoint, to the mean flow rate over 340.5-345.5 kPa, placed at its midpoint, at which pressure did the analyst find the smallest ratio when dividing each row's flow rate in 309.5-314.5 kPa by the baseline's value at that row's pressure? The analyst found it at 311 kPa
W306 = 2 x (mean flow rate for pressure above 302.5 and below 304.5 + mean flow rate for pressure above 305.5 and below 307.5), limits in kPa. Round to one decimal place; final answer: 10.1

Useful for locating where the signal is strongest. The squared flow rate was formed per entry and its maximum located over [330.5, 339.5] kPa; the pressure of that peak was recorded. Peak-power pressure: 331 kPa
